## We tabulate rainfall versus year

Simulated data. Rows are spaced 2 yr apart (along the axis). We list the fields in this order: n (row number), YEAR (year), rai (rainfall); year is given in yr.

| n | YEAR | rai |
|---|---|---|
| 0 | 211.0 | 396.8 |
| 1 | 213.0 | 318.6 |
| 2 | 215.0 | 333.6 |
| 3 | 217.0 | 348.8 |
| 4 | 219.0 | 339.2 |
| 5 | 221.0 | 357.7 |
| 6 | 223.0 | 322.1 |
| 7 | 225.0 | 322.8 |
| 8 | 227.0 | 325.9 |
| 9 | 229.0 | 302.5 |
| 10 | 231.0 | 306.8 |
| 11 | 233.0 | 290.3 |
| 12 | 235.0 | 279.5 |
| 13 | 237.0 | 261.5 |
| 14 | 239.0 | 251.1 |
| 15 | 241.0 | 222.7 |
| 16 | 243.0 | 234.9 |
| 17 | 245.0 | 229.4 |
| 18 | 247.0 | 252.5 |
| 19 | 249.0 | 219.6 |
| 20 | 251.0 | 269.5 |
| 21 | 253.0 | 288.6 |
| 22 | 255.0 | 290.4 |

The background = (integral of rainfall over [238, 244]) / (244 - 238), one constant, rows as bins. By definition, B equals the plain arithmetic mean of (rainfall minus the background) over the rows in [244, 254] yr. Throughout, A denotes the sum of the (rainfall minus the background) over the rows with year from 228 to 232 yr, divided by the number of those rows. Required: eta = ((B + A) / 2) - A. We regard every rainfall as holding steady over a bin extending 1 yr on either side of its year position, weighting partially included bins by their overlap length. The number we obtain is -26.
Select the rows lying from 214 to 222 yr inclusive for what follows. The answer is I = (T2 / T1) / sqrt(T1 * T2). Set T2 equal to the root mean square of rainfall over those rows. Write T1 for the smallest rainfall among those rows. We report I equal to 0.0030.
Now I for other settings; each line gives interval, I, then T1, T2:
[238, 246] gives 0.0046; 222.7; 235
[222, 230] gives 0.0034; 302.5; 318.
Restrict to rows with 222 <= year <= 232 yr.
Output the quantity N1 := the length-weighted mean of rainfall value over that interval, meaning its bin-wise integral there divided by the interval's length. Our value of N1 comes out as 316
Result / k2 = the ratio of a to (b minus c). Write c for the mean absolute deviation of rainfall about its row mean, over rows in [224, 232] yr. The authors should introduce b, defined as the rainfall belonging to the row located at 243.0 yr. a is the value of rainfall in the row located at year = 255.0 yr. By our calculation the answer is 1.3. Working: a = 290.4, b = 234.9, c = 10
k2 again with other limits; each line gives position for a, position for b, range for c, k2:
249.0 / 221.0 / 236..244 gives 0.6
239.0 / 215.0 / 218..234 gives 0.8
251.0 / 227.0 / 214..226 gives 0.9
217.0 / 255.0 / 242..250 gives 1.2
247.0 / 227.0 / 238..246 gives 0.8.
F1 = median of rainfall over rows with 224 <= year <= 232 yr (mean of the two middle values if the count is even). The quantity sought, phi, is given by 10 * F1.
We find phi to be 3148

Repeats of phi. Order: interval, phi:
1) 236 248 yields 2430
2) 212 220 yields 3364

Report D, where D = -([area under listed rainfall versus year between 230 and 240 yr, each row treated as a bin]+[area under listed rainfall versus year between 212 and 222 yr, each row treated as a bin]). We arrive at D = -6174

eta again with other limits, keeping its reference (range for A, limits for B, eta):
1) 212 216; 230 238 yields -21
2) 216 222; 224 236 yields -22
